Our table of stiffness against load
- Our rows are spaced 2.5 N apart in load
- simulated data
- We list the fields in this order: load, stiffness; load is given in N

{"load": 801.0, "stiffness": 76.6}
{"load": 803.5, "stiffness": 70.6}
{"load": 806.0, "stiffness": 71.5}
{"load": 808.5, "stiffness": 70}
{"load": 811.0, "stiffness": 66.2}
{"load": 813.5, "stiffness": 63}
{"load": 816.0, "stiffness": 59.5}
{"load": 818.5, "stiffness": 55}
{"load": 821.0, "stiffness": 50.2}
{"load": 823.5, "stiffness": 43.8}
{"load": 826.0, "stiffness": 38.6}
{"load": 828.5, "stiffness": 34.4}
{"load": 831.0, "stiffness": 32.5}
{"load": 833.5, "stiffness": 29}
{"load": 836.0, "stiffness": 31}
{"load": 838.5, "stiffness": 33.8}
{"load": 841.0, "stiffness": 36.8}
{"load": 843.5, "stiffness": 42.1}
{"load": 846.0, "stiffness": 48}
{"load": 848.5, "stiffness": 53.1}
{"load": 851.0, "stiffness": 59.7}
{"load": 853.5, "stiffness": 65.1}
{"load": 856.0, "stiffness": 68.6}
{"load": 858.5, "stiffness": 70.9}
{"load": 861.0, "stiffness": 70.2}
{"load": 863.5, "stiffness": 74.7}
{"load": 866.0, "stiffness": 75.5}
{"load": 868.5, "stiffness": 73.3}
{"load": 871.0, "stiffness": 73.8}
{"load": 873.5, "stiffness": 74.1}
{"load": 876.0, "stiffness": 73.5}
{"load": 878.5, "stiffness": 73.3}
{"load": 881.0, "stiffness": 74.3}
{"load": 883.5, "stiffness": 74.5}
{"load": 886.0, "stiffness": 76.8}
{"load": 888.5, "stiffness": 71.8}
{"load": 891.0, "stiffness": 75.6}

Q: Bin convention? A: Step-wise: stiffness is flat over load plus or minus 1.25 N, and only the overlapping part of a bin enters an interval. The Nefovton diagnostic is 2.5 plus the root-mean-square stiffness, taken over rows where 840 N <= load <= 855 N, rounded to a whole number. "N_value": 54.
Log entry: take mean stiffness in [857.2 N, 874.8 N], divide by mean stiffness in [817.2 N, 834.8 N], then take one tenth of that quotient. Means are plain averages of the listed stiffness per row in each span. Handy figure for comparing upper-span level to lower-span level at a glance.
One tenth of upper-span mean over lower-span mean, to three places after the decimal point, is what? 0.181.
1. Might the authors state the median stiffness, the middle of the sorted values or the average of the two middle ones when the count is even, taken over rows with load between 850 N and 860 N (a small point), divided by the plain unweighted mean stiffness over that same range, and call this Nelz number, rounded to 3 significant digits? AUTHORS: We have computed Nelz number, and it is 1.01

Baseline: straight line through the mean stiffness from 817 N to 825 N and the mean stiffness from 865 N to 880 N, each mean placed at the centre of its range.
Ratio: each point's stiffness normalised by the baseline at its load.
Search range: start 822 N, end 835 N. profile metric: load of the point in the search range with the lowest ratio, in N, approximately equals 833.5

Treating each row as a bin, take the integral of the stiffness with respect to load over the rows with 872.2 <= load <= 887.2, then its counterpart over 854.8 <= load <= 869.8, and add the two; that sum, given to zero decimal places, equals 2199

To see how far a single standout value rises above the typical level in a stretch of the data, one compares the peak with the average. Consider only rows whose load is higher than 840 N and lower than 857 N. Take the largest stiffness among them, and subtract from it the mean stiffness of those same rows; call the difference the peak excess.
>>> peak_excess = 15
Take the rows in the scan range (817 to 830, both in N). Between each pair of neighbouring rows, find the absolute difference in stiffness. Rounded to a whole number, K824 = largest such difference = 6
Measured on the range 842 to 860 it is 7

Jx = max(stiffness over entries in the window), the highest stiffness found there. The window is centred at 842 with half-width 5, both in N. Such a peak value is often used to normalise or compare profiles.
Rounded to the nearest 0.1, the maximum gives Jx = 48.0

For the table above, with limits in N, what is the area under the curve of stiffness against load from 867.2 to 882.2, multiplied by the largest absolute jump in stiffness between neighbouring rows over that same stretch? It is 1106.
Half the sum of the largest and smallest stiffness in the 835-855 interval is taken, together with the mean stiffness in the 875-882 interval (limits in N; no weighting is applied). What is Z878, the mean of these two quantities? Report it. 61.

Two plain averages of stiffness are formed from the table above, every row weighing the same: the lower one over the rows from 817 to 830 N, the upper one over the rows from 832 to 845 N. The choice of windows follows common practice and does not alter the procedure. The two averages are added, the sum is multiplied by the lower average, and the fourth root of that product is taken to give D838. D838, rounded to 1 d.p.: 7.7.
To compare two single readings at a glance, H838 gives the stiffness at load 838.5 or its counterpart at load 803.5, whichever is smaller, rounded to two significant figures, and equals 34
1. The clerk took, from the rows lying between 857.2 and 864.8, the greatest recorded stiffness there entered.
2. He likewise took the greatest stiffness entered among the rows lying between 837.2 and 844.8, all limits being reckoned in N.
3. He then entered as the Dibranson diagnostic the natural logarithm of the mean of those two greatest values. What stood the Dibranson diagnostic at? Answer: 4.07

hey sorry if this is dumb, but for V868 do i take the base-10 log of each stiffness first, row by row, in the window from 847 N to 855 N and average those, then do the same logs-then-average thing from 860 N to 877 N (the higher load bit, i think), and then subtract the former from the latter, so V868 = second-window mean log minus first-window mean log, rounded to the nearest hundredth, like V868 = 0.10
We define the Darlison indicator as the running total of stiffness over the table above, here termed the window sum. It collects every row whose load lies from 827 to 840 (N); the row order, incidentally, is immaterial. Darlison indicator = 161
